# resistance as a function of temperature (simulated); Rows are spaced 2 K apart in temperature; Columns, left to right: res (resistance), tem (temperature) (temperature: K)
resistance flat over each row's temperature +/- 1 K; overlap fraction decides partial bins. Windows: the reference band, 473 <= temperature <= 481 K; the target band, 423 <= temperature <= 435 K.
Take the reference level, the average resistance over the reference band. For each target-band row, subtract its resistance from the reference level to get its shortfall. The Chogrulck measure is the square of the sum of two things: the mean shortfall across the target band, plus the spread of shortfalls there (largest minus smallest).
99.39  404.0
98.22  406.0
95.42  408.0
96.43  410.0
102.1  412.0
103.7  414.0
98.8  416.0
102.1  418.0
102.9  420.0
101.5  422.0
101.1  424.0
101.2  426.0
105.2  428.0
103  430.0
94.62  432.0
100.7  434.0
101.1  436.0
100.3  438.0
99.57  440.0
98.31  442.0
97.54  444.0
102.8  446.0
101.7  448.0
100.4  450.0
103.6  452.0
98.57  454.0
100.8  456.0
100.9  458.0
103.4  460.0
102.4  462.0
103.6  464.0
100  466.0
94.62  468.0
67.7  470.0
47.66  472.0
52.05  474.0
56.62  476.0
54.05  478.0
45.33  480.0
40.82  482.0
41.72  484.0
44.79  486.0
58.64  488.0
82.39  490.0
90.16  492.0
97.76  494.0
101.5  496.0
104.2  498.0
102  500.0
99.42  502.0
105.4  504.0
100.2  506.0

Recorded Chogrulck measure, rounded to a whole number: 1473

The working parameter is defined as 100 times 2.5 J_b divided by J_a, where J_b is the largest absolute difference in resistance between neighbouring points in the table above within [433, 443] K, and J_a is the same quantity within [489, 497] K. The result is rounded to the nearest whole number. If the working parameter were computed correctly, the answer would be 41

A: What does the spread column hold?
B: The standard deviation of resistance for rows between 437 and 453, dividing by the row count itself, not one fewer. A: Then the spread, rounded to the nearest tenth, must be 2.0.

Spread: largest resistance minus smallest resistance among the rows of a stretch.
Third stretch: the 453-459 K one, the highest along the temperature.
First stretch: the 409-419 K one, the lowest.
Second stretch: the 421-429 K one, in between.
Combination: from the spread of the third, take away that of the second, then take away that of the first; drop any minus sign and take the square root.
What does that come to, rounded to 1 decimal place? 3.0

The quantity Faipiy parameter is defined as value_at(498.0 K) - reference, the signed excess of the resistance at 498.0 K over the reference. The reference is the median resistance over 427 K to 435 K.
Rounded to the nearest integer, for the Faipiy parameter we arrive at 2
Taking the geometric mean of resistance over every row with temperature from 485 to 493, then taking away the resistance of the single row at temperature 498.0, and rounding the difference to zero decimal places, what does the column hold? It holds -38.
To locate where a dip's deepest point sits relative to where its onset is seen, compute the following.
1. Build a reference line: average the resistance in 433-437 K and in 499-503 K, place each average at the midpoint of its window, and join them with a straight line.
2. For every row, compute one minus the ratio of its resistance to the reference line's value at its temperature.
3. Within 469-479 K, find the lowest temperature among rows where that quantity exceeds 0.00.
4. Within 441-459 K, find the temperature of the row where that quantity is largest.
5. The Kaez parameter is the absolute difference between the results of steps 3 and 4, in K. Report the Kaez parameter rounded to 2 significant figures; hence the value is 26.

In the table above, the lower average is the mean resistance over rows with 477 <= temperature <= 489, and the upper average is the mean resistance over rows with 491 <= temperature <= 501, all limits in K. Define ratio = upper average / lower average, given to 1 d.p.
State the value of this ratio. 2.1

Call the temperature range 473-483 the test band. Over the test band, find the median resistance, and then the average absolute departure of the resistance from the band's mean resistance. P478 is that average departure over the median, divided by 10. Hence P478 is 0.010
